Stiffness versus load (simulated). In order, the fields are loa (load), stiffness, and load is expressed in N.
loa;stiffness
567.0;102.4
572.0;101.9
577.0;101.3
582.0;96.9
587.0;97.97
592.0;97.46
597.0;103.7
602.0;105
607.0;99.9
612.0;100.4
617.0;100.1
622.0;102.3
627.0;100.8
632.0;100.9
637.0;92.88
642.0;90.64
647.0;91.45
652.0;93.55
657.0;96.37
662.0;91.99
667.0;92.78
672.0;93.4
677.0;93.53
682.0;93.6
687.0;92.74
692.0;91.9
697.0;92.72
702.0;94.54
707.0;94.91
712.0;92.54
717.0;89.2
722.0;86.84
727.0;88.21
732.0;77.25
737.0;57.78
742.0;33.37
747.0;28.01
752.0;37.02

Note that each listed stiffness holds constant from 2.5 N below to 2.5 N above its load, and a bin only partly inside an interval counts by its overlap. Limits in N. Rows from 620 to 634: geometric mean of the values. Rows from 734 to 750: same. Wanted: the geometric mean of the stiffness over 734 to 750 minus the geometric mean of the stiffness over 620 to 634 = -64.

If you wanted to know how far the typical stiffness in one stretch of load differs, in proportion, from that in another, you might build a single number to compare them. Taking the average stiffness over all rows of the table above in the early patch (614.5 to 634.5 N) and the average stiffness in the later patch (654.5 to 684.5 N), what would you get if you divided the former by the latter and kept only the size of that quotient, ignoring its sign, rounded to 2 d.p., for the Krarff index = 1.08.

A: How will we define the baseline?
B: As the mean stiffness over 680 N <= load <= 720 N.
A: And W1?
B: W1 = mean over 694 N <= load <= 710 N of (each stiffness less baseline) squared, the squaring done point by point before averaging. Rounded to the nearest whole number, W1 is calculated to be 3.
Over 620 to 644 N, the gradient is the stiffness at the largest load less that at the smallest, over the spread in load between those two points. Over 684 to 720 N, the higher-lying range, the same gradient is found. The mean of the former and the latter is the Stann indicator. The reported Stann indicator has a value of -0.35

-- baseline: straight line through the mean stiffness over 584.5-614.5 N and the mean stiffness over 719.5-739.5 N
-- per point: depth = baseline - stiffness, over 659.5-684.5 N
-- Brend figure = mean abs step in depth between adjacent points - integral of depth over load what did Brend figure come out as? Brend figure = 133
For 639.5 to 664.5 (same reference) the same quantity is 39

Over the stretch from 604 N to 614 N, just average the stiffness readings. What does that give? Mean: 100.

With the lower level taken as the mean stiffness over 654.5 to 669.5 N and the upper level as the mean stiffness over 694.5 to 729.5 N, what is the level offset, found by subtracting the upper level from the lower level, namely 2.4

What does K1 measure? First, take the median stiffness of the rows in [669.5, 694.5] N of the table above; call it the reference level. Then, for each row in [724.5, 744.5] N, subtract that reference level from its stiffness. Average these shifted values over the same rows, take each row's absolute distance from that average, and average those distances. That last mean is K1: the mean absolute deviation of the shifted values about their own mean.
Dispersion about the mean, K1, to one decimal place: 18.6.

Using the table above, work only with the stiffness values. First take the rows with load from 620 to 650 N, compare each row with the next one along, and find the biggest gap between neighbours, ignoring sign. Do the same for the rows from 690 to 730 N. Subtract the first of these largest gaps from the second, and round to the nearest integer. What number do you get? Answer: -5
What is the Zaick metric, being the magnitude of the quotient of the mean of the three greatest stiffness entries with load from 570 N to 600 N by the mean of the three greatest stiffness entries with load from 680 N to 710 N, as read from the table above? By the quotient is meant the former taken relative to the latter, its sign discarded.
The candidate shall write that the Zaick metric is 1.08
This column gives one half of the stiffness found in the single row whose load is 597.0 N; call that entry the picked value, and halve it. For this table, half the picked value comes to 52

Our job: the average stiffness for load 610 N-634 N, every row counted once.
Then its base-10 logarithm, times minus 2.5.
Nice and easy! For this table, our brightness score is -5.01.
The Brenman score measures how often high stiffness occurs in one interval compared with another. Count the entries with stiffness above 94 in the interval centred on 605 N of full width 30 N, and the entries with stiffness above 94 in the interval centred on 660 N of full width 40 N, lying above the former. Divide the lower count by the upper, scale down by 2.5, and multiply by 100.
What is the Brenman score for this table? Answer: 240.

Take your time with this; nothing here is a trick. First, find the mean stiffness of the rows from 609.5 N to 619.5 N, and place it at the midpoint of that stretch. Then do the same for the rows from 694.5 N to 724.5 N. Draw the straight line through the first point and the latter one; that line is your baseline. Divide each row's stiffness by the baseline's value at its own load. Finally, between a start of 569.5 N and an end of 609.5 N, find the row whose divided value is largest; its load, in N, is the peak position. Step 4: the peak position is 602.0 N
